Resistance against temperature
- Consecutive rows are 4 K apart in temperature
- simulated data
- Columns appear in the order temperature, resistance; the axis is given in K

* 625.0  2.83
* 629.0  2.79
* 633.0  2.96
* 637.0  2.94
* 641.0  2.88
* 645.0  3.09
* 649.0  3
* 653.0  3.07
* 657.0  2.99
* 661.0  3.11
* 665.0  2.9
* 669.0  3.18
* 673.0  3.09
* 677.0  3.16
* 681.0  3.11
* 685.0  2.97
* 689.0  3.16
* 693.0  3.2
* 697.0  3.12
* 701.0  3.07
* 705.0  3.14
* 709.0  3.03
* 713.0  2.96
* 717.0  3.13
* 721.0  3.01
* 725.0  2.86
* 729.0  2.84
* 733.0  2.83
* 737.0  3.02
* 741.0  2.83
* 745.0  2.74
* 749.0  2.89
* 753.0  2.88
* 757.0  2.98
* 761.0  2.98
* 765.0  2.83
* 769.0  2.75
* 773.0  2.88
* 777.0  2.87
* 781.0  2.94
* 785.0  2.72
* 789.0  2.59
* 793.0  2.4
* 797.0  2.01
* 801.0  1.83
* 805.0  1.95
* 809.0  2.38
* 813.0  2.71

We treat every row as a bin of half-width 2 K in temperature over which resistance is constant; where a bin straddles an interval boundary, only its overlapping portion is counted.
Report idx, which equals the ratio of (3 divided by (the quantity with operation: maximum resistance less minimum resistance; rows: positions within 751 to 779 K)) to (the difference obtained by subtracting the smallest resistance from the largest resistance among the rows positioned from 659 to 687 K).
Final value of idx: 47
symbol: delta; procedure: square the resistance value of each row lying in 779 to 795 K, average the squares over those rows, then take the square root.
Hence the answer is 2.67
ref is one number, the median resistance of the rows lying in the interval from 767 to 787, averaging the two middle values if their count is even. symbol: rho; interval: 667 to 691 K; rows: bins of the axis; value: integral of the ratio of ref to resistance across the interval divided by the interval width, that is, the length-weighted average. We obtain 0.92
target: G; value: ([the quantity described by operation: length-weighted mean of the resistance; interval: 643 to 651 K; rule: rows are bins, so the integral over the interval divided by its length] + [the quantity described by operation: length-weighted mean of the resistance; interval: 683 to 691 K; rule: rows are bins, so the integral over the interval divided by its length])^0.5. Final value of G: 2.47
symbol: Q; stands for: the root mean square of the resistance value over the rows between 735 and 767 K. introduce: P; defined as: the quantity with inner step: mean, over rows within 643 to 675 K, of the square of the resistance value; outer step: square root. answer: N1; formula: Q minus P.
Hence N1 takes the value -0.16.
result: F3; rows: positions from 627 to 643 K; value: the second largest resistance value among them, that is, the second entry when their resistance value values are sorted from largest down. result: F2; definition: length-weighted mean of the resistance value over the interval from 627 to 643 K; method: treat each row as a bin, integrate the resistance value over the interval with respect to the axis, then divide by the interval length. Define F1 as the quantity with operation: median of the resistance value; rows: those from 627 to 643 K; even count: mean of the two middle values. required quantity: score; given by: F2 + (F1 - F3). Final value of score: 2.86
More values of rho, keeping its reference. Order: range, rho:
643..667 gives 0.95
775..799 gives 1.13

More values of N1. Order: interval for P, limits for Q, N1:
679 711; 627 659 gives -0.13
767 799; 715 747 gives 0.25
